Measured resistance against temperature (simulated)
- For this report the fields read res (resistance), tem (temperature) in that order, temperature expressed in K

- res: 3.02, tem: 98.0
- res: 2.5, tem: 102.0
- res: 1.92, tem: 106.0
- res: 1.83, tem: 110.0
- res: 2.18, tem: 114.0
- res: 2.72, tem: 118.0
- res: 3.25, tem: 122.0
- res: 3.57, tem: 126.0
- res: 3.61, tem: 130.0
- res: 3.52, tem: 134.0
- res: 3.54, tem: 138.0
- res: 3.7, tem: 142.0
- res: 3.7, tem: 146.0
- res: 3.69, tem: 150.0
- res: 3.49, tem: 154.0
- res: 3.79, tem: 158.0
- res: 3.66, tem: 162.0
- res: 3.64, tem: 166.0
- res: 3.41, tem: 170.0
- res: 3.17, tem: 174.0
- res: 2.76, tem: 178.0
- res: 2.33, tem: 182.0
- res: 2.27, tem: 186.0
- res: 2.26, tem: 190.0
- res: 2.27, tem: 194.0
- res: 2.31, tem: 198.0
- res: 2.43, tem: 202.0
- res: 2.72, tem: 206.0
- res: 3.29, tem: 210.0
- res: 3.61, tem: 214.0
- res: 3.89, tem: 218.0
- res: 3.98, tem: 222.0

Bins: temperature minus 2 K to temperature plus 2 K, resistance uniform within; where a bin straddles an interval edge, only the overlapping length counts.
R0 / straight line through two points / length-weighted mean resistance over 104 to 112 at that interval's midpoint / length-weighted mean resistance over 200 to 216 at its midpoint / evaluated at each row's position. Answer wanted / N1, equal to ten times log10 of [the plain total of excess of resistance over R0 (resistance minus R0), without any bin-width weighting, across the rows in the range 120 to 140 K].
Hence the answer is 8.4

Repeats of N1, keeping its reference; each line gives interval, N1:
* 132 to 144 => 6.1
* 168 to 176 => 1.4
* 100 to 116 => -0.3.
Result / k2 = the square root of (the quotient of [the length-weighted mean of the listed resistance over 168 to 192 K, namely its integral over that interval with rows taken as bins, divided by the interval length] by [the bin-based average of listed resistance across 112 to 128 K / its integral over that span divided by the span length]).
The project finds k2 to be 0.960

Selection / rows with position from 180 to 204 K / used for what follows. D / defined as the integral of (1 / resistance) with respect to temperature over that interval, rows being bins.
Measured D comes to 10.4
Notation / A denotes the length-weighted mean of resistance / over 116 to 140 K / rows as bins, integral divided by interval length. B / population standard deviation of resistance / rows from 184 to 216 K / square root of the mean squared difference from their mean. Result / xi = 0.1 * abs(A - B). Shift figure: 0.29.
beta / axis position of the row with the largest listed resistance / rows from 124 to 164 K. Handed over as 158.0 K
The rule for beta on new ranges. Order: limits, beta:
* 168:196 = 170.0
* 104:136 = 130.0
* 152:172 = 158.0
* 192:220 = 218.0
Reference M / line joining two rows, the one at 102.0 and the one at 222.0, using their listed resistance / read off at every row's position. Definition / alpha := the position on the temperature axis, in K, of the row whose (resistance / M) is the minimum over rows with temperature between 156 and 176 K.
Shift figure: 174.0 K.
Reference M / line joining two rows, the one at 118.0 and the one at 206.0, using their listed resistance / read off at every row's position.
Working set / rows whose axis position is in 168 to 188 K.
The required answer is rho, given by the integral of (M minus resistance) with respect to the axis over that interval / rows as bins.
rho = -1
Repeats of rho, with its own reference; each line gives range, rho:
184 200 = 7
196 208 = 3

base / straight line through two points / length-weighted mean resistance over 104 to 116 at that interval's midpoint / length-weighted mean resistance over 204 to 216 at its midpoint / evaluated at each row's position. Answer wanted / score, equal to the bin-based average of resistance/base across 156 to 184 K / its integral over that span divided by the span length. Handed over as 1.21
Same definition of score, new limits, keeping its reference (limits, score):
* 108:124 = 1.21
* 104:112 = 0.96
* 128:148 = 1.56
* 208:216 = 1.07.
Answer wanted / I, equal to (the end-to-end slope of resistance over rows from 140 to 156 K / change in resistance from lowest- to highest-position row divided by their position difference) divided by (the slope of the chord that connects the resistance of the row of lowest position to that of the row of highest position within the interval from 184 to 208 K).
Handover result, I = -0.8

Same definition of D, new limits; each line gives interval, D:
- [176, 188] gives 4.9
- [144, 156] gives 3.3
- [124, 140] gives 4.5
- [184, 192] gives 3.5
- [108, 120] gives 5.5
